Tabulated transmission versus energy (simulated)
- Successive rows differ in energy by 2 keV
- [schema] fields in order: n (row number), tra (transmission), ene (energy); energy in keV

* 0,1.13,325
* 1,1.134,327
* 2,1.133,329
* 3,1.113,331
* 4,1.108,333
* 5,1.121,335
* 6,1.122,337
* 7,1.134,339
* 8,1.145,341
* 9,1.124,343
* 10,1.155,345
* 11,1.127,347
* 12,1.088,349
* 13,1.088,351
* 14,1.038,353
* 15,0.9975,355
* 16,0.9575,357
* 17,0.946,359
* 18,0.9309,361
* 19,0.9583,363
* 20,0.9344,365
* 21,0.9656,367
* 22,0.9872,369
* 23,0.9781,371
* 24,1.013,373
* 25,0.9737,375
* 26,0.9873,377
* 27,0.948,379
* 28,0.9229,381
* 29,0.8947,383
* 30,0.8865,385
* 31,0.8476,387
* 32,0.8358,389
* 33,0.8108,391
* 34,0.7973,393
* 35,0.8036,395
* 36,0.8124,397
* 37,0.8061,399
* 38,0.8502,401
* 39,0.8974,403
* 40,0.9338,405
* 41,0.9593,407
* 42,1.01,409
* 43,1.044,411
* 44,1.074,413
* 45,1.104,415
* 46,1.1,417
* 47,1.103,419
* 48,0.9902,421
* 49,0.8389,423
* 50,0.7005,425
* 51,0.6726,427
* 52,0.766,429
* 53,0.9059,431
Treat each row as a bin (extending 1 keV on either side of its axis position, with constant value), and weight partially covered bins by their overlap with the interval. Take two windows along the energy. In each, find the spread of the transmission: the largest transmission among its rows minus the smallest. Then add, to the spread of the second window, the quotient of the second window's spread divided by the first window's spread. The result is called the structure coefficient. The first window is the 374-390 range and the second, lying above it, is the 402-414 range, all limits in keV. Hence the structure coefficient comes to 1.34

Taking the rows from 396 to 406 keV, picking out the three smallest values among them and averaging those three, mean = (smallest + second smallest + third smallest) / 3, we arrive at 0.82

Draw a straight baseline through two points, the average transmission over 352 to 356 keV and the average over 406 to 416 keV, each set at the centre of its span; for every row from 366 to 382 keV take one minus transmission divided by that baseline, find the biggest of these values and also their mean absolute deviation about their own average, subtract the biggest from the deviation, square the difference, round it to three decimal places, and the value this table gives 0.007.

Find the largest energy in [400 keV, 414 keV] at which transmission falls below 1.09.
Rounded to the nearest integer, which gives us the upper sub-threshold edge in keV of 413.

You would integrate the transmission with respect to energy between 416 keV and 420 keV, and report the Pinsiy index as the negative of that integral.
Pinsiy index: -4.4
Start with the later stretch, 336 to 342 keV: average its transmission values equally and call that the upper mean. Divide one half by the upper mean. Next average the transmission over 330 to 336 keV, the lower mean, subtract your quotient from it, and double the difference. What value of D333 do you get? 1.3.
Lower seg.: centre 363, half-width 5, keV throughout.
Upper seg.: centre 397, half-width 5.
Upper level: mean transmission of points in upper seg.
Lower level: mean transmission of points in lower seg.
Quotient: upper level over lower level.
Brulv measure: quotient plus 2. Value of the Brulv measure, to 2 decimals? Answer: 2.86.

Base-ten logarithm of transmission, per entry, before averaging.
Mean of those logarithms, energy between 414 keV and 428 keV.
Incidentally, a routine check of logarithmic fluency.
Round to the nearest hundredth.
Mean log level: -0.04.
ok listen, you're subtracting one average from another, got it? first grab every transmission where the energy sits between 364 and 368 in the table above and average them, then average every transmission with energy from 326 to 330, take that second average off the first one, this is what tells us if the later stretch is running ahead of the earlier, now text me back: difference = -0.18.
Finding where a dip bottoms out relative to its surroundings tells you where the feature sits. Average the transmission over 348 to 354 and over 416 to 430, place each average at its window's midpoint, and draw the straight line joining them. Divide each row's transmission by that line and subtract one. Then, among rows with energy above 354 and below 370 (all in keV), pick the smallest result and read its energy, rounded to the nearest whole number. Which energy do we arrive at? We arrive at 361 keV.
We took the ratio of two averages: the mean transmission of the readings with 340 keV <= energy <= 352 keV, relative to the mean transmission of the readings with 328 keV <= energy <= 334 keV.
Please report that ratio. 1.00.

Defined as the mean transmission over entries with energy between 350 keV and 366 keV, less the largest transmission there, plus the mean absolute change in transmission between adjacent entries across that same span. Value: -0.08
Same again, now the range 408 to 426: -0.04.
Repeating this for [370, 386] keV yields -0.04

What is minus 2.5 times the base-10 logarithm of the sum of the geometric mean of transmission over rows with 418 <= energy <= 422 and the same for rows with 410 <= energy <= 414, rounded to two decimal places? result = -0.81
